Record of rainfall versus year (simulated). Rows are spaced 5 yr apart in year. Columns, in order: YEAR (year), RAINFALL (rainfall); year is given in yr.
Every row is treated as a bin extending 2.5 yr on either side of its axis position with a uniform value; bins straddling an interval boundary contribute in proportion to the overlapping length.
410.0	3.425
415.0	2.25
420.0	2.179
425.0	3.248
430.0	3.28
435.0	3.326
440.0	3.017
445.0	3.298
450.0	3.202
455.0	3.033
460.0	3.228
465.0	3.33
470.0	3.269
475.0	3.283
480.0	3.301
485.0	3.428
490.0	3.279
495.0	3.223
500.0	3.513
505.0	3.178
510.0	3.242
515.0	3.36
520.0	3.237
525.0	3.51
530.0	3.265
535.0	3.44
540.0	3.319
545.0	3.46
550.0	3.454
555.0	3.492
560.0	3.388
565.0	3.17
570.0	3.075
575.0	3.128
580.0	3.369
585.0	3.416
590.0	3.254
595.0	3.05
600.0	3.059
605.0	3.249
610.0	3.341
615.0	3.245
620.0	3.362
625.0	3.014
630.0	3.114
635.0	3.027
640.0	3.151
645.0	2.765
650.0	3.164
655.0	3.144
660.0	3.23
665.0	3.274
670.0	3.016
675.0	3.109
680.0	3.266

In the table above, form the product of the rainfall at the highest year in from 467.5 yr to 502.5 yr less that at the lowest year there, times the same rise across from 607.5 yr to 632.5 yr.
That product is -0.06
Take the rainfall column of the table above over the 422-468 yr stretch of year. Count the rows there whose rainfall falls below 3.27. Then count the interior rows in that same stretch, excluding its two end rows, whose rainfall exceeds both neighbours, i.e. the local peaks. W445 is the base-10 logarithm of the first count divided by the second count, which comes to 0.40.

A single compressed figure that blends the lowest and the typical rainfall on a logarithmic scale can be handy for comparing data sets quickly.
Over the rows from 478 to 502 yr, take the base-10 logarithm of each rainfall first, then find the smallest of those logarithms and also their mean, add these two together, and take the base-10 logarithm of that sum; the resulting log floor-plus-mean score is 0.014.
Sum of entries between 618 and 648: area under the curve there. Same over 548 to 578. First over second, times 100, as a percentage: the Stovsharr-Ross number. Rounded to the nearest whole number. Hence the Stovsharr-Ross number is 94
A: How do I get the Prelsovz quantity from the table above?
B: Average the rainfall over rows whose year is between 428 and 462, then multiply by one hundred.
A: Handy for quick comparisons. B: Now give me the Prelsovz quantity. 320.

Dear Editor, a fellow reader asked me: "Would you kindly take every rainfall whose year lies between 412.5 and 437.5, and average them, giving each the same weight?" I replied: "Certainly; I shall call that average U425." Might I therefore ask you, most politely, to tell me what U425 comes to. 2.86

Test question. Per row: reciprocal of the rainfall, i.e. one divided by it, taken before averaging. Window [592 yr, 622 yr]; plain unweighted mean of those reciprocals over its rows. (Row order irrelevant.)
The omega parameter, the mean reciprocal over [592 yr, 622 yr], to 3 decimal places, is 0.311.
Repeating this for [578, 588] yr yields 0.295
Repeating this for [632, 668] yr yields 0.323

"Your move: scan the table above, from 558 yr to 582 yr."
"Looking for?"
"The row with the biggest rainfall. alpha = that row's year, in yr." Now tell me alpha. 560.0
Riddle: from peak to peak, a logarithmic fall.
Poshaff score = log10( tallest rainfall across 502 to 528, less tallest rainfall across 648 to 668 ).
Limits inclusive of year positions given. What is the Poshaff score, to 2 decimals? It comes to -0.63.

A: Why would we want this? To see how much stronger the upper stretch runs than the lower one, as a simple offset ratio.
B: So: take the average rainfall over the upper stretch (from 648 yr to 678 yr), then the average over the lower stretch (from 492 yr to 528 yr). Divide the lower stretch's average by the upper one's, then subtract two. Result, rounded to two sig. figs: -0.95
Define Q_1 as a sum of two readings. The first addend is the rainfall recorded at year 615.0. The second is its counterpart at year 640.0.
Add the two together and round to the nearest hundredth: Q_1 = 6.40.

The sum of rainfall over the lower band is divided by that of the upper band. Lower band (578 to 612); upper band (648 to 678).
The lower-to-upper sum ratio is 1.2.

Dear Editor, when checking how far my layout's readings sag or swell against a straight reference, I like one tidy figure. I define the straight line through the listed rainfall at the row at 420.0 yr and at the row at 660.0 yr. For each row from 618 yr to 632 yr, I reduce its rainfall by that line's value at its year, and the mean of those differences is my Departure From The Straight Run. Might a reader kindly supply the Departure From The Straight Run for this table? 0.1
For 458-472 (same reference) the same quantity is 0.9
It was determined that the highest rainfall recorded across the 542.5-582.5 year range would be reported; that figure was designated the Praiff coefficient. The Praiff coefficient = 3.492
